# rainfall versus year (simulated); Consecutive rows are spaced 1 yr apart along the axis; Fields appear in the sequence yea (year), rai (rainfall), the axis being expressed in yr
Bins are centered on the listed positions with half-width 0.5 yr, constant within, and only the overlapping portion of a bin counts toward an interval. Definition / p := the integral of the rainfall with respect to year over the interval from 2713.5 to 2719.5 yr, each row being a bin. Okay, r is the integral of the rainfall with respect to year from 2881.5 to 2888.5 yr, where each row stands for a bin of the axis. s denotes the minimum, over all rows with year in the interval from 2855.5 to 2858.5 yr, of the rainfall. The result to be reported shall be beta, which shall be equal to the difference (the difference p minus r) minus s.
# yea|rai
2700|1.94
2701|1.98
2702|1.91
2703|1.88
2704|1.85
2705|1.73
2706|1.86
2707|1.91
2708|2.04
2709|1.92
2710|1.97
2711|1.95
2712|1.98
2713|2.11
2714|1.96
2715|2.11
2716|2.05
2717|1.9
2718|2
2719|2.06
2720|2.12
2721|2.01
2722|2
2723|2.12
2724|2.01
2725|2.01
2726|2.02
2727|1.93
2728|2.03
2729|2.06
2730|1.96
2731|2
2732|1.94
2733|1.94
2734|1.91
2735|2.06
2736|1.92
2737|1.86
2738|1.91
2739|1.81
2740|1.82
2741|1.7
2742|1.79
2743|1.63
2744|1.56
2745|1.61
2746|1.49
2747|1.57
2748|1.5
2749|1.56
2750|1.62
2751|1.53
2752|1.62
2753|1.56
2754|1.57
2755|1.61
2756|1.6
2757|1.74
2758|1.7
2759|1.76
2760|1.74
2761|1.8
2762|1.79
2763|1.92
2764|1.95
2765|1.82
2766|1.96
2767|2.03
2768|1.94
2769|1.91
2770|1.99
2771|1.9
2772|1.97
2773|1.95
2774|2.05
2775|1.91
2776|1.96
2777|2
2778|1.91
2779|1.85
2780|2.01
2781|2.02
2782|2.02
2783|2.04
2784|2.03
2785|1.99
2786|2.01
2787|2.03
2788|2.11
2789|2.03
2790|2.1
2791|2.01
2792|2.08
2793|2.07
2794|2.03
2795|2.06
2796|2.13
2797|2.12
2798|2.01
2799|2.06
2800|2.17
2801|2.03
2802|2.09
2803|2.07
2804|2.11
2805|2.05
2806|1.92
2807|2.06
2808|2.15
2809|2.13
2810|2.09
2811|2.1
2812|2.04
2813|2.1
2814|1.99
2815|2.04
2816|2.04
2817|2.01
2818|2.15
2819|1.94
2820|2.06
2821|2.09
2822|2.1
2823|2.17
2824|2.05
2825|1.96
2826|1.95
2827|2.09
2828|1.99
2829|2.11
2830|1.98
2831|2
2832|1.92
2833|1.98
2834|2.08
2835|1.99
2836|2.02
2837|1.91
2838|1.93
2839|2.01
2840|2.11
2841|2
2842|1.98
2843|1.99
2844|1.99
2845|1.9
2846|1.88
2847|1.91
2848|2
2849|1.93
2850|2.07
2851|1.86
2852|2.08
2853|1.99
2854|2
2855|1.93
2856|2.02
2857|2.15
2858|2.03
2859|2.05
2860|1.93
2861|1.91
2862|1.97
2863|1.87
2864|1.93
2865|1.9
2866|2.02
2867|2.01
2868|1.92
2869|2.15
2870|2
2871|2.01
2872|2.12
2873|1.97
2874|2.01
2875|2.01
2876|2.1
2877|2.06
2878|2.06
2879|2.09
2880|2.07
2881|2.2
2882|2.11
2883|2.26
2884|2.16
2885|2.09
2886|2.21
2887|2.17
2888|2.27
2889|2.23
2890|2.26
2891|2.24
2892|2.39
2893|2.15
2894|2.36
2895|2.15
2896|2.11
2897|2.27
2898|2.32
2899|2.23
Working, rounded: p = 12.1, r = 15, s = 2.02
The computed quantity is -5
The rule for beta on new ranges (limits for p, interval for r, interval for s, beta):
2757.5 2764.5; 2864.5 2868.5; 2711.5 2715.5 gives 3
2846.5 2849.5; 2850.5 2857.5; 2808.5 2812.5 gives -10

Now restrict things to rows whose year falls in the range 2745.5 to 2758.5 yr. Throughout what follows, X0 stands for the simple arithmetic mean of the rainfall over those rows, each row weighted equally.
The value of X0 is 1.59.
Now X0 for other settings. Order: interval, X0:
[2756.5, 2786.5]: 1.92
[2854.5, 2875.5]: 2.00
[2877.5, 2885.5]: 2.13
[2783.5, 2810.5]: 2.06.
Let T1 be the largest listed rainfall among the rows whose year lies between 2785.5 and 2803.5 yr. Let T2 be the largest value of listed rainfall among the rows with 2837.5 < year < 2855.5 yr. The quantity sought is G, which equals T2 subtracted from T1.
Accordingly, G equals 0.06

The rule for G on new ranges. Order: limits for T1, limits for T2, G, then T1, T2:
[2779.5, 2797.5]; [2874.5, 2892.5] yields -0.26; 2.13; 2.39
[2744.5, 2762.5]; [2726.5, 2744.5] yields -0.26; 1.8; 2.06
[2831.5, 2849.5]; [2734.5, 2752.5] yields 0.05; 2.11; 2.06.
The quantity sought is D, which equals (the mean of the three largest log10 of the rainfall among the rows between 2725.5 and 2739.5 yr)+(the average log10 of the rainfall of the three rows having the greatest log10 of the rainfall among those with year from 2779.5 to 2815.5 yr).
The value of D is 0.64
